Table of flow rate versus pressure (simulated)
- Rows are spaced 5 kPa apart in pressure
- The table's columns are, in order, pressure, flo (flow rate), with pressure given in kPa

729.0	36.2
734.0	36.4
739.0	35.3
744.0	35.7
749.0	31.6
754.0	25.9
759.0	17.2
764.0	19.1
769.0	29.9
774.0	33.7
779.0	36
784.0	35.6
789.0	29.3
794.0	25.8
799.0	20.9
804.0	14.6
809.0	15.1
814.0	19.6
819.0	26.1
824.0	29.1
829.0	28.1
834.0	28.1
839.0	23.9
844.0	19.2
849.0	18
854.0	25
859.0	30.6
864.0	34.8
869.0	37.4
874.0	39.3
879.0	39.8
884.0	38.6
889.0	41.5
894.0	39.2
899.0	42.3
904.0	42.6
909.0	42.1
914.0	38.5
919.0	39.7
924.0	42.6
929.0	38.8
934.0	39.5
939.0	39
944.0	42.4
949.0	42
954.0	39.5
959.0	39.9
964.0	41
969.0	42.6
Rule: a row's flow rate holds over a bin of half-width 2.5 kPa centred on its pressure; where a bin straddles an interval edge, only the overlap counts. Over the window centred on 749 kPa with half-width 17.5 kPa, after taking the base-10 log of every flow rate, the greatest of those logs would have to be 1.56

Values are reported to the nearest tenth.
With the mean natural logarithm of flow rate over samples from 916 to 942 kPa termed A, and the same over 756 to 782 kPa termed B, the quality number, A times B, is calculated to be 12.0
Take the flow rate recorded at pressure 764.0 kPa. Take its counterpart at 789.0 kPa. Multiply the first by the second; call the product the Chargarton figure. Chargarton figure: 560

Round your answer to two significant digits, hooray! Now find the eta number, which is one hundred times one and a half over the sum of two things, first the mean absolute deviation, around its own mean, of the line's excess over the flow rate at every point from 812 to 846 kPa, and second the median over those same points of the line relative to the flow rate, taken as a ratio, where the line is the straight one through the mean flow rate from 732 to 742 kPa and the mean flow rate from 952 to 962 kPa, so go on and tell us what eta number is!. 31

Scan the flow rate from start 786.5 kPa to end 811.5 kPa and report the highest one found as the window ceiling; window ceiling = 29.3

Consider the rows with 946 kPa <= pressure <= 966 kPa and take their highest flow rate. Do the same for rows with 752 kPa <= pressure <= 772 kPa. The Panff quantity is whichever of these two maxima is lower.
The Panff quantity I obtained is 30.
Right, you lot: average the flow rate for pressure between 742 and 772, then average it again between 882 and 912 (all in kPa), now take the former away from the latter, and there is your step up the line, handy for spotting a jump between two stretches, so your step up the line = 14.5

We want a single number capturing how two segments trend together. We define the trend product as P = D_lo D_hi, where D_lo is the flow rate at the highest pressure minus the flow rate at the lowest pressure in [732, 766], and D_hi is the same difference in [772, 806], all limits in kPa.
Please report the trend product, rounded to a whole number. 330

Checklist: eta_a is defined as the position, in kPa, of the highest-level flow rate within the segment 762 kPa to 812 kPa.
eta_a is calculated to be 779.0 kPa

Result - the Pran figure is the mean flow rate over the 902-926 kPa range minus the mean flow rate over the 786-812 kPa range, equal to 20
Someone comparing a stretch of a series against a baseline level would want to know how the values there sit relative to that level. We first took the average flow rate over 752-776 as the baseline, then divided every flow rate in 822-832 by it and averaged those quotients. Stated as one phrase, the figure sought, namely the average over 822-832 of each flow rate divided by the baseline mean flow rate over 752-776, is 1.14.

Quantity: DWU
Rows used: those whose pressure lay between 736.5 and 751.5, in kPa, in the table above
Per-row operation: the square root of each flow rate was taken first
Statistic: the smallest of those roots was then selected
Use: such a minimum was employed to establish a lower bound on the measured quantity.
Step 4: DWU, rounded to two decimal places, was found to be 5.62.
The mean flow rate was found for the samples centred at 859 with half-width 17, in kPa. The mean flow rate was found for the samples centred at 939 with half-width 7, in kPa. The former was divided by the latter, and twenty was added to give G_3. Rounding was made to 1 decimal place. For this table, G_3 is 20.7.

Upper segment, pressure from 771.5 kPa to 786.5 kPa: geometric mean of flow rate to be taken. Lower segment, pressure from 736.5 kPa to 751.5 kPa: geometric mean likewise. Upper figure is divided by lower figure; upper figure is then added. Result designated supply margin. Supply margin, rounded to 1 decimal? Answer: 36.1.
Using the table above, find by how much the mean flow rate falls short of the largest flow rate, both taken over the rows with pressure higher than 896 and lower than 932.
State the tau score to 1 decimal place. 1.7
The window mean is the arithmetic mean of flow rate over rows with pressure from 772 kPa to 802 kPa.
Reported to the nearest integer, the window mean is 30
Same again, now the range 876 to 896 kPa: 40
